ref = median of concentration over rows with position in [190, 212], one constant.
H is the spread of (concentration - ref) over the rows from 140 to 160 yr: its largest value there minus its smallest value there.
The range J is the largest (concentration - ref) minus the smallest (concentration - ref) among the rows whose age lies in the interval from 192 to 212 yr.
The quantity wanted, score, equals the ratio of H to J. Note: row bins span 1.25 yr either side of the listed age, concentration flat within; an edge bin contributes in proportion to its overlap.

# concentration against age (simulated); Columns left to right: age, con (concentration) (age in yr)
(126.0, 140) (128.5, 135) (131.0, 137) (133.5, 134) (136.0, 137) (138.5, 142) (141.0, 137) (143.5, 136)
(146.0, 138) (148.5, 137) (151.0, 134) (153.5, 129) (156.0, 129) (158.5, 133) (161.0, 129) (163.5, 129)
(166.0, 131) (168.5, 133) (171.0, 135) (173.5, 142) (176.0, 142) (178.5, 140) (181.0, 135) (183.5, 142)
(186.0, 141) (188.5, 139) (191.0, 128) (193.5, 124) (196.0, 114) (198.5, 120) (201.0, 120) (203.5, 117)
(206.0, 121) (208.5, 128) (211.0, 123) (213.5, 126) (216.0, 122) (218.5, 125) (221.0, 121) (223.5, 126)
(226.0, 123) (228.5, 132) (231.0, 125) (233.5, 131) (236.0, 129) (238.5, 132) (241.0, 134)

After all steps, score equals 0.6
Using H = 9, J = 14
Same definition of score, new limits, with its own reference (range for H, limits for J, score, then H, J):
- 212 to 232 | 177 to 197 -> 0.4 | 11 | 28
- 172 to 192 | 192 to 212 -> 1.0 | 14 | 14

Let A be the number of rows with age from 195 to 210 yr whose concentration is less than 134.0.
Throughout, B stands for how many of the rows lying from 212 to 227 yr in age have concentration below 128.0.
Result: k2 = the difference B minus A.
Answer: 0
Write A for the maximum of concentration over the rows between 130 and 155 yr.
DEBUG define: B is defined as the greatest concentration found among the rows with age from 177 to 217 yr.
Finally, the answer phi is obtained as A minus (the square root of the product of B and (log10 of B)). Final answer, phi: 125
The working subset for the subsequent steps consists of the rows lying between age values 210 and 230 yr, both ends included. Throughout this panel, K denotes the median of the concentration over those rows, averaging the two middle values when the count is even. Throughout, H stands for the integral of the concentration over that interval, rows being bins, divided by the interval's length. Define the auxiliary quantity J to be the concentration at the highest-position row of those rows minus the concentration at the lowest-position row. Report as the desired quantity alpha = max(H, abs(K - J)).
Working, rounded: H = 125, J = 9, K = 124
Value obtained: 125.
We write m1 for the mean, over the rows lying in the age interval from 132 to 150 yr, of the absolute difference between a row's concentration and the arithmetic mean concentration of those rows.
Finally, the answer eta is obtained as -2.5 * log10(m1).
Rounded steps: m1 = 1.6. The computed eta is -0.5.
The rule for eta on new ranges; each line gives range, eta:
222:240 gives -1.2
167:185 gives -1.4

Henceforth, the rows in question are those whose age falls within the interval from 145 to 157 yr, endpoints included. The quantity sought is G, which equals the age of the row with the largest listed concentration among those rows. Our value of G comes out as 146.0 yr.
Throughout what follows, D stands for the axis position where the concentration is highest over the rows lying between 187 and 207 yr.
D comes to 188.5 yr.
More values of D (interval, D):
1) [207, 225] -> 208.5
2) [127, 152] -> 138.5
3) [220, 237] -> 228.5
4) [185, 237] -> 186.0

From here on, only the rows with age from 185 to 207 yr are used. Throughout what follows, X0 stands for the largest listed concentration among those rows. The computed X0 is 141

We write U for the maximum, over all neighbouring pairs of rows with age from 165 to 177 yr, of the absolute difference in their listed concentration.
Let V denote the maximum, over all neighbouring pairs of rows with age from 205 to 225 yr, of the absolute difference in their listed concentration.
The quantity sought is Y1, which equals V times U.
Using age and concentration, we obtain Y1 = 49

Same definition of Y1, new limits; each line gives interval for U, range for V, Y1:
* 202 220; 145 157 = 35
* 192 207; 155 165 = 40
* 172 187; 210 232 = 63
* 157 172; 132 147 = 20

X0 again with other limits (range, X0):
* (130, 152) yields 142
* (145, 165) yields 138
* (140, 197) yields 142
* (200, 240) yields 132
